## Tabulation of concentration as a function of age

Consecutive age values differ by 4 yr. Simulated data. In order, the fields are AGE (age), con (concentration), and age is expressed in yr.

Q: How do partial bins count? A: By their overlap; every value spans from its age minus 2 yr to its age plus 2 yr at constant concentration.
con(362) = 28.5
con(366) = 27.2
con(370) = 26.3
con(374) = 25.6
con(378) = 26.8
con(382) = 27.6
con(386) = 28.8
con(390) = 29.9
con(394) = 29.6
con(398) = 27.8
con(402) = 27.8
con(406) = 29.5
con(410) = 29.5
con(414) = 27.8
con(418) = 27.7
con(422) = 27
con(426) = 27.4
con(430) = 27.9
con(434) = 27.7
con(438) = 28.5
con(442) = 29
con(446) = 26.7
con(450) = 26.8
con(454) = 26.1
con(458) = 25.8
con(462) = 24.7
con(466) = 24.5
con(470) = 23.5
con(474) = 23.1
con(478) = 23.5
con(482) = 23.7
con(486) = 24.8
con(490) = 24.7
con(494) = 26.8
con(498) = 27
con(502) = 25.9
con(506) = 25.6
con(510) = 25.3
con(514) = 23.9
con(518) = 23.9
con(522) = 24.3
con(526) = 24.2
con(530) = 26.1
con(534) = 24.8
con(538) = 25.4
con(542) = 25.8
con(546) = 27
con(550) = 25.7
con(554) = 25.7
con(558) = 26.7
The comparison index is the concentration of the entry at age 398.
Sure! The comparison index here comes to 27.8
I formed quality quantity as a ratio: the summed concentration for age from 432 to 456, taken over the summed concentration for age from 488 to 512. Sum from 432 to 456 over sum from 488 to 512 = 1.06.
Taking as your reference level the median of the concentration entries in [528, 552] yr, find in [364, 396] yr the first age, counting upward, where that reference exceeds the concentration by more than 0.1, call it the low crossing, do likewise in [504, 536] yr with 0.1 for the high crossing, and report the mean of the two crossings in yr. 440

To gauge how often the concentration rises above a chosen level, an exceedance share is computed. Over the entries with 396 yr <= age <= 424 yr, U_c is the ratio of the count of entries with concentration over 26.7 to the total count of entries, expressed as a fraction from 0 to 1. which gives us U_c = 1.0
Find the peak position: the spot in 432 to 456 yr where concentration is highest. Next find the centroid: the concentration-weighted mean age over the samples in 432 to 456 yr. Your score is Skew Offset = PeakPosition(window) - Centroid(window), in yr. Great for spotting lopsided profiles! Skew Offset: -1.8 yr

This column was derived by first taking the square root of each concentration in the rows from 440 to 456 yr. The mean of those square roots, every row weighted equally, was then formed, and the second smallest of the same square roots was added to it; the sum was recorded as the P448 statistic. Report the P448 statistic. 10.4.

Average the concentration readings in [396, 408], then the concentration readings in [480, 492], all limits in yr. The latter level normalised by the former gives 0.86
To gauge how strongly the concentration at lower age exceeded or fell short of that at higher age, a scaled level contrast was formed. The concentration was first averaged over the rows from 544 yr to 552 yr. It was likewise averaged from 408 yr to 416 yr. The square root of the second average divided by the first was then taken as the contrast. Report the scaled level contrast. 1.04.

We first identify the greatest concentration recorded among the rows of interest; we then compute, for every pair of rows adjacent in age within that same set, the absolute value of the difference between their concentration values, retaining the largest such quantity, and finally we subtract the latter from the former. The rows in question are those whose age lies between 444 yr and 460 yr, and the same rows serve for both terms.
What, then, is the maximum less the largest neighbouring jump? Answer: 26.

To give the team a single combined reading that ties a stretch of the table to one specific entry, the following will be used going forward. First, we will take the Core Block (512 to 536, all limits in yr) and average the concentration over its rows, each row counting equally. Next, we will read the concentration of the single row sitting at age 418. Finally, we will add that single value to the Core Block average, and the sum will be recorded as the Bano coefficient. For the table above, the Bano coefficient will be 52.2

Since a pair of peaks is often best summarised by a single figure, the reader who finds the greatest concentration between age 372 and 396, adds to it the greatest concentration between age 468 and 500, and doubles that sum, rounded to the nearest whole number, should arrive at 114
